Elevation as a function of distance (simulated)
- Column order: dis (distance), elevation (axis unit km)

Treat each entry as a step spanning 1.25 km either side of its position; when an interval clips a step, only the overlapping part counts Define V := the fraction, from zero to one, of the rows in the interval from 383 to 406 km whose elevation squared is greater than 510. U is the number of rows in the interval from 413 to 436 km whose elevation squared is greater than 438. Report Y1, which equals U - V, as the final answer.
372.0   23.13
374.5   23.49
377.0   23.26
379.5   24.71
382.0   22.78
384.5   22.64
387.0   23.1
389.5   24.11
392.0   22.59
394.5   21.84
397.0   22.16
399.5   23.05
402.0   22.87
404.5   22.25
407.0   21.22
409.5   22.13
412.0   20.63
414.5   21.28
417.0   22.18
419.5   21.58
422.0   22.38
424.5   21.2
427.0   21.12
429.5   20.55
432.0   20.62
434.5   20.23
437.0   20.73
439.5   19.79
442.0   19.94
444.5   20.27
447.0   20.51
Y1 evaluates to 5.33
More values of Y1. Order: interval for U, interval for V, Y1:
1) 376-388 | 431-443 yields 5.00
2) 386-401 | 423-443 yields 6.00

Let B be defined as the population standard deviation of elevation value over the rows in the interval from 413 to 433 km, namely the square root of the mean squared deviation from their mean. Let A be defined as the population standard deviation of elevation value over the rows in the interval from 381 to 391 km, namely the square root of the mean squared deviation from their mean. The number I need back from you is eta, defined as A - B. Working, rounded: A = 0.575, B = 0.62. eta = -0.04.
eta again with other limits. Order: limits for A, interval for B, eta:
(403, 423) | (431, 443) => 0.22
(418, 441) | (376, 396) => -0.13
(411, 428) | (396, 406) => 0.19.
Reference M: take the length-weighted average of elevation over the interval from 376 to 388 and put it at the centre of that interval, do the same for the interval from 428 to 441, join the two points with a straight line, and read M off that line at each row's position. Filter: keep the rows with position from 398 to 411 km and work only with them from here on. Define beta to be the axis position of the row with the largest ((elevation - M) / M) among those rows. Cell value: 399.5 km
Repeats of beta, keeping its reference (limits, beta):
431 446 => 437.0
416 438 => 422.0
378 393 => 379.5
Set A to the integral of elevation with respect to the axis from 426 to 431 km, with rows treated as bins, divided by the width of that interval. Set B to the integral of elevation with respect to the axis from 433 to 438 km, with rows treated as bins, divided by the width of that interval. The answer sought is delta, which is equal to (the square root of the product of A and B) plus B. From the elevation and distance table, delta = 41.1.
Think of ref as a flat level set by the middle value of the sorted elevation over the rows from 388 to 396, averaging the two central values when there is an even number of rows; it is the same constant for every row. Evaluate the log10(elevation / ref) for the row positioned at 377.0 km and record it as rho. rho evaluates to 0.01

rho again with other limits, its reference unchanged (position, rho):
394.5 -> -0.01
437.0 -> -0.04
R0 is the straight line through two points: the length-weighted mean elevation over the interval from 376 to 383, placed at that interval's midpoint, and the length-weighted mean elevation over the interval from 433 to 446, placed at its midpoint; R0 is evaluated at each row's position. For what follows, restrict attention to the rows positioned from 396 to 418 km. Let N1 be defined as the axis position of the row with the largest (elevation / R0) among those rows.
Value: 417.0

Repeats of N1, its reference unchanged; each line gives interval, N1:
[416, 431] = 422.0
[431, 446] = 437.0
